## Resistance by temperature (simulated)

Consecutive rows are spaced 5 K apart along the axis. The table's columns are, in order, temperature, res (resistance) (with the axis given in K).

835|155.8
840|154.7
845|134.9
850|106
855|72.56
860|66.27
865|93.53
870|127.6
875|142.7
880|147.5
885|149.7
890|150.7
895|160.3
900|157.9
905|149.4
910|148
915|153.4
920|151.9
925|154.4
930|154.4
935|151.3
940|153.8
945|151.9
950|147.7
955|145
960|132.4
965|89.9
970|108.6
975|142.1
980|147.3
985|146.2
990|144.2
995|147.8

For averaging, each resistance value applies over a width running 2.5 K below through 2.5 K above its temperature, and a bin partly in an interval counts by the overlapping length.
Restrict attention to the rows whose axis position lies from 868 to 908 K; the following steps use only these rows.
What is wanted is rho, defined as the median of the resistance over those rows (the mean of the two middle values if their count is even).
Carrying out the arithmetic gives 150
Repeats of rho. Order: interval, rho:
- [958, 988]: 137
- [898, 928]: 153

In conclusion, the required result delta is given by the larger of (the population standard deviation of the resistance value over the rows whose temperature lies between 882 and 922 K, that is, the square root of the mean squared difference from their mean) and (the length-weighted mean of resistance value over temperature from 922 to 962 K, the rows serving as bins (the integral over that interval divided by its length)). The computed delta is 149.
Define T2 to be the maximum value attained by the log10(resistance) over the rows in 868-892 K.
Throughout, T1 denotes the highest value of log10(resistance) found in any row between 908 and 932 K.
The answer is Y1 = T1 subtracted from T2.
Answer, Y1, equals -0.01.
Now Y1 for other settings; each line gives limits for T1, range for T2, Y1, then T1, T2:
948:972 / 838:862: 0.02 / 2.17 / 2.19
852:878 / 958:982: 0.01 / 2.15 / 2.17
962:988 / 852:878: -0.01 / 2.17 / 2.15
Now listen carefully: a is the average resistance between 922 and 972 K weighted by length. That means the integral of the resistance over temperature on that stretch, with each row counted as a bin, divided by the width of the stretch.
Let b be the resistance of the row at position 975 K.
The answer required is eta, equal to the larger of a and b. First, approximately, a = 139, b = 142.1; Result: 142.1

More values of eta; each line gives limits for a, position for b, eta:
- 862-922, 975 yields 143.7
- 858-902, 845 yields 134.9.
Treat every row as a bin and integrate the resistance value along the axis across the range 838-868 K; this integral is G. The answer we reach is 3126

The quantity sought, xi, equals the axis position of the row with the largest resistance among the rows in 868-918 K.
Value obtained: 895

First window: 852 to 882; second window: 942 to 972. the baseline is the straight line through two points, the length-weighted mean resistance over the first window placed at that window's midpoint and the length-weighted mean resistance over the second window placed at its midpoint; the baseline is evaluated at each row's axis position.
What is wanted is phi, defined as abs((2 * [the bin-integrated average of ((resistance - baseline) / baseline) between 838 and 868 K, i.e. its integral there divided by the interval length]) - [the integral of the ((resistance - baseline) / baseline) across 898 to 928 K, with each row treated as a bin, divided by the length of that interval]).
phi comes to 0.27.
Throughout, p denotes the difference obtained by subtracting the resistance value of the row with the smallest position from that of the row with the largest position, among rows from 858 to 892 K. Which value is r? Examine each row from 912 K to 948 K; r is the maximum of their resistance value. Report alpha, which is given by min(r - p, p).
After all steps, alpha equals 70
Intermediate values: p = 84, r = 154.4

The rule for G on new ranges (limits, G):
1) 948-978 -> 3828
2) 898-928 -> 4573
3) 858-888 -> 3679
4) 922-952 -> 4570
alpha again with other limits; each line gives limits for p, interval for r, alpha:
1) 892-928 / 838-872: -6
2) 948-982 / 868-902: 0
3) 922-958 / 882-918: -9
